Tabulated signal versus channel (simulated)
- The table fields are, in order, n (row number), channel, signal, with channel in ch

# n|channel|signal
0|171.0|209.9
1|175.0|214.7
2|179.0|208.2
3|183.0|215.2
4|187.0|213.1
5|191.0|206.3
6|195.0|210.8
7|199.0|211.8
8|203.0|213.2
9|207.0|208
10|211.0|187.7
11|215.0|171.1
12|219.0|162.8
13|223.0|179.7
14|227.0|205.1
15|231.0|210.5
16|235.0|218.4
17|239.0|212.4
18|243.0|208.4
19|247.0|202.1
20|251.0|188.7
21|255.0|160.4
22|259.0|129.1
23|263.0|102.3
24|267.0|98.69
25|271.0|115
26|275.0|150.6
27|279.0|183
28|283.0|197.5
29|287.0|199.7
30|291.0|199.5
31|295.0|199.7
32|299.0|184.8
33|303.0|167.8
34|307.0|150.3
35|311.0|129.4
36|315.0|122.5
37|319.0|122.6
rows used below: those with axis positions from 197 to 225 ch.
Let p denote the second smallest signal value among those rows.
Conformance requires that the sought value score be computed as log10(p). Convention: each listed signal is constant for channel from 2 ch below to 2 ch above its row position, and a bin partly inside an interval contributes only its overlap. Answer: 2.23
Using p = 171.1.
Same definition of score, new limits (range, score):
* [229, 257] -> 2.28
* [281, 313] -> 2.18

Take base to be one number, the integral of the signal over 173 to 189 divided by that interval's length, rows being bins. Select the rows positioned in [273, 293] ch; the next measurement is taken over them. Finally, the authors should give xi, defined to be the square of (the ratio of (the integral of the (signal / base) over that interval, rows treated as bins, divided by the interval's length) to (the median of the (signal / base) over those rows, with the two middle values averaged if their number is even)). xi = 0.89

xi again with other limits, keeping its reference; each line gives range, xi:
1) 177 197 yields 1.00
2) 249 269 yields 1.11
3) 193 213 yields 0.96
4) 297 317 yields 1.01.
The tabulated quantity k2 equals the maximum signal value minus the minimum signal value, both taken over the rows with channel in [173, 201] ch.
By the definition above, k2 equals 9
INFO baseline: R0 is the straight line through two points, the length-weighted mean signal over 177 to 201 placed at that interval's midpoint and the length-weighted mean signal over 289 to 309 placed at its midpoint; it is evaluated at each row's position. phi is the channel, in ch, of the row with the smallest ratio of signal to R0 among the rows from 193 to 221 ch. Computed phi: 219.0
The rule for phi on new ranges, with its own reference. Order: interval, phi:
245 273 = 267.0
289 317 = 315.0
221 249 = 223.0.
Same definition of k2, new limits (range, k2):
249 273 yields 90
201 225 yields 50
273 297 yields 49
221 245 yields 39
